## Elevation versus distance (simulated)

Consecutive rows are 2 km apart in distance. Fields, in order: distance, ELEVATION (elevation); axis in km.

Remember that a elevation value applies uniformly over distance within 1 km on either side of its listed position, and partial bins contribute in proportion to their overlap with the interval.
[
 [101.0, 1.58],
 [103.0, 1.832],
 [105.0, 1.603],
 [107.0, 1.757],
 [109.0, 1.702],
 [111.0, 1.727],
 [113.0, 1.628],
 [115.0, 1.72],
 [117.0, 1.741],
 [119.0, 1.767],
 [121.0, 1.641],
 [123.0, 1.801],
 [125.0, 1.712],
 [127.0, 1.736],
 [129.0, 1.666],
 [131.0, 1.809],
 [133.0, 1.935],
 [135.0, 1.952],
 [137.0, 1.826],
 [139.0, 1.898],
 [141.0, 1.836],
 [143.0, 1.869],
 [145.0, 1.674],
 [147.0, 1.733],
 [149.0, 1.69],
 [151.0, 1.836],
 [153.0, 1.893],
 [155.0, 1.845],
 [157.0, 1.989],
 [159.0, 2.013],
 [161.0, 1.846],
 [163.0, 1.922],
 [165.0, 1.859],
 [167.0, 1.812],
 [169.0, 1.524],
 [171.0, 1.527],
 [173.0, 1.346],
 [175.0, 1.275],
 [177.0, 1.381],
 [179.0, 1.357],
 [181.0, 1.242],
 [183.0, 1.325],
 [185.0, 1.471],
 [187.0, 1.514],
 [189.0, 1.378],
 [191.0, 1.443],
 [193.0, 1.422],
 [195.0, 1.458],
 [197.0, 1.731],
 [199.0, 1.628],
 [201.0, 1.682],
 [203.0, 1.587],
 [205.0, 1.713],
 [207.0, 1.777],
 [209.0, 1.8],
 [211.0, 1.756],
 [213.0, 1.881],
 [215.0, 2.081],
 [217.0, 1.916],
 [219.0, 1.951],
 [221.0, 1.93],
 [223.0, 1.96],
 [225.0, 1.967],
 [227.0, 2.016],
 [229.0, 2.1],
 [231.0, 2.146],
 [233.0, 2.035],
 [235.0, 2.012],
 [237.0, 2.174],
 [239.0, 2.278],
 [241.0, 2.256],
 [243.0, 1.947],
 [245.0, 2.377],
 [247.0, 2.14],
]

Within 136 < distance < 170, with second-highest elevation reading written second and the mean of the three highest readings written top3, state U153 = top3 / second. 0.99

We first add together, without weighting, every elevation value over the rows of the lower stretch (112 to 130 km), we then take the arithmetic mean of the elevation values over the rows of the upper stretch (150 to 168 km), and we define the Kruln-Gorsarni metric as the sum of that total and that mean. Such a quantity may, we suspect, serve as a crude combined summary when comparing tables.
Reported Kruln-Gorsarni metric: 17.30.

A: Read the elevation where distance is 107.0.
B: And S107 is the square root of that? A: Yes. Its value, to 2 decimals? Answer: 1.33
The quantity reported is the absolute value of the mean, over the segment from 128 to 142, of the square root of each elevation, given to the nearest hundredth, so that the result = 1.36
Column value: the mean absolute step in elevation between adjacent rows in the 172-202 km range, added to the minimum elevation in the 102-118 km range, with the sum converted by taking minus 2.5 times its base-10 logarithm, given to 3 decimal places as -0.572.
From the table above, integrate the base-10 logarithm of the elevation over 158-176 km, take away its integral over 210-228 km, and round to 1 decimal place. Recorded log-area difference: -1.2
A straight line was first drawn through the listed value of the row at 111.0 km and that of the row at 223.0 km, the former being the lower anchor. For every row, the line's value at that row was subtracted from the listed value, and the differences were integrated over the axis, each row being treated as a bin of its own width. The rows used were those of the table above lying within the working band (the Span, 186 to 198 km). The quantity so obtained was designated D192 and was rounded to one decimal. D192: -4.9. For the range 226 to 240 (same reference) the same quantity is 1.8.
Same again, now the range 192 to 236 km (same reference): -4.3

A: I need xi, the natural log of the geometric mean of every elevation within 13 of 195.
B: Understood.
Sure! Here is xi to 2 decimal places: 0.43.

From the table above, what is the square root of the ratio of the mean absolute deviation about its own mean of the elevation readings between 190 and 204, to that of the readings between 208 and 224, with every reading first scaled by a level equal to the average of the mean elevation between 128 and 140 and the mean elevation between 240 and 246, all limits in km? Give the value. 1.21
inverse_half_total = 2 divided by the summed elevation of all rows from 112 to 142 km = 0.0750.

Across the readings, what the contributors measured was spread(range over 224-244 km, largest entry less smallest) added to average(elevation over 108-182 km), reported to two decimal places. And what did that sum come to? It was 2.05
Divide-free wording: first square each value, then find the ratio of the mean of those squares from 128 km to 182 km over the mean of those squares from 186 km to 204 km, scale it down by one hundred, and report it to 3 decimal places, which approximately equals 0.013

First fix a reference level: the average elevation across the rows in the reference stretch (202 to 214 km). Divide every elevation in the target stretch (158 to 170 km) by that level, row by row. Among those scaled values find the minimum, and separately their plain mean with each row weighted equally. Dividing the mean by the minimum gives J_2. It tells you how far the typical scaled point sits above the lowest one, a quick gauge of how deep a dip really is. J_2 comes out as 1.20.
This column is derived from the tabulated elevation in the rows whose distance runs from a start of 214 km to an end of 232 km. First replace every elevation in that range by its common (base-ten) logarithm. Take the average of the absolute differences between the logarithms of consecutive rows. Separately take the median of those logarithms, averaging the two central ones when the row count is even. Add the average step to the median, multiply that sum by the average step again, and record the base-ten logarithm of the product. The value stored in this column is -2.44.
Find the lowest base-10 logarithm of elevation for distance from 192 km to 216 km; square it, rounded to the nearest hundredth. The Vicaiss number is 0.02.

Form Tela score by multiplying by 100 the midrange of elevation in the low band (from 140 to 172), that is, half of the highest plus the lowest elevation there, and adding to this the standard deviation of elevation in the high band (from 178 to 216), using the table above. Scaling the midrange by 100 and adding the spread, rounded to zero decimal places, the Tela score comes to 177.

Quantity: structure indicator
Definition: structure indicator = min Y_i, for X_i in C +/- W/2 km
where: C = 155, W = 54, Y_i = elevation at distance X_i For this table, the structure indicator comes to 1.242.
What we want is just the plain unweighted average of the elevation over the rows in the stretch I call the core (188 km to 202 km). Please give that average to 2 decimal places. 1.53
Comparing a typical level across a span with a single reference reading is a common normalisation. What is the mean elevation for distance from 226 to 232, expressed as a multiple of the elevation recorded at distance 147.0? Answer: 1.20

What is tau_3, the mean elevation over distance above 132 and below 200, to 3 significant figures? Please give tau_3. 1.66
